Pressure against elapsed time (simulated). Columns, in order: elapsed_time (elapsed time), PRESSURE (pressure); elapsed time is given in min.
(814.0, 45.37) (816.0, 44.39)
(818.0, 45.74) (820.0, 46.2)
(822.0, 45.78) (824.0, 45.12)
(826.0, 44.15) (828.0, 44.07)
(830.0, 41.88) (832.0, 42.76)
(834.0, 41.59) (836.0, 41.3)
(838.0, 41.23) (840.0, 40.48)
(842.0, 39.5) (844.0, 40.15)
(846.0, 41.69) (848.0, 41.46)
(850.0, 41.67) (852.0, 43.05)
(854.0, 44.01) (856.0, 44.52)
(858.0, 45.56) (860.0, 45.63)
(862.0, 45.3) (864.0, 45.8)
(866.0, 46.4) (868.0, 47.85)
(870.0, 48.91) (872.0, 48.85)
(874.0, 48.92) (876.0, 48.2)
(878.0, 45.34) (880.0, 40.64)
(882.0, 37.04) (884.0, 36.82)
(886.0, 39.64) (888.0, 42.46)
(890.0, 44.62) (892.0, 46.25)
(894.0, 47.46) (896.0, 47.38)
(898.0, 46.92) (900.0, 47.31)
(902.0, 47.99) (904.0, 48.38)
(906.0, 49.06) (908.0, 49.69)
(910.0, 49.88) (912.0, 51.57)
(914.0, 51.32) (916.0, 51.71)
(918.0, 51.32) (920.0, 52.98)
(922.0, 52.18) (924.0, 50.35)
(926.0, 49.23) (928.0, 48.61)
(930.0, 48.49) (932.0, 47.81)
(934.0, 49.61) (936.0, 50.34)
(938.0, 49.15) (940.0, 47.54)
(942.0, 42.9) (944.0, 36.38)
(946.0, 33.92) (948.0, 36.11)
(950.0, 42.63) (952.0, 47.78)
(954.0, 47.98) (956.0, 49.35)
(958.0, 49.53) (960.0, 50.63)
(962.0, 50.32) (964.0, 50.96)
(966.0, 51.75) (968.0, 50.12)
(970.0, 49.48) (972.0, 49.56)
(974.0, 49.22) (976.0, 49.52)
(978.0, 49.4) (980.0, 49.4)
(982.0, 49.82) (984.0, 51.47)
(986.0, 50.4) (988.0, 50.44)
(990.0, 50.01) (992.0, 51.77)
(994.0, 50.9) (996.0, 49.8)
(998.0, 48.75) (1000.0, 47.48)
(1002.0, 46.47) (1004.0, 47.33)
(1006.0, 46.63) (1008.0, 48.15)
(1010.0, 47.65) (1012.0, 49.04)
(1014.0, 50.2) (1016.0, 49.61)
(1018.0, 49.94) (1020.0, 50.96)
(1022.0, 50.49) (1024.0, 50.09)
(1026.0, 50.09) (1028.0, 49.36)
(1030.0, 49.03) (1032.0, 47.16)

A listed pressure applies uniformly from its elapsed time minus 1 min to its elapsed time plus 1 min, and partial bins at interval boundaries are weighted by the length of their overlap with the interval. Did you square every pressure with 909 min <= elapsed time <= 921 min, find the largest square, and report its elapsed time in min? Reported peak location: 920.0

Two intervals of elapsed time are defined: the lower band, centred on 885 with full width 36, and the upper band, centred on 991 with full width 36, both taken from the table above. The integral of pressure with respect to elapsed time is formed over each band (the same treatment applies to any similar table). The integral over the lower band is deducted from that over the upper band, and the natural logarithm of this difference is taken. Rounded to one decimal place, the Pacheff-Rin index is 5.0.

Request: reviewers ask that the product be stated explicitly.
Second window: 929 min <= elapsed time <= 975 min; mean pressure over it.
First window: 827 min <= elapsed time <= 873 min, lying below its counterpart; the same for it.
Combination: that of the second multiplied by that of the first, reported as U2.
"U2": 2052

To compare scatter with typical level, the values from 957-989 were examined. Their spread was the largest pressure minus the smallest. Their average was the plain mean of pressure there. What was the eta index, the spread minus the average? -48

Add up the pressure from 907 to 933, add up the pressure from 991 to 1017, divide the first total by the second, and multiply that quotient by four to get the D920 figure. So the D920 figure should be 4.13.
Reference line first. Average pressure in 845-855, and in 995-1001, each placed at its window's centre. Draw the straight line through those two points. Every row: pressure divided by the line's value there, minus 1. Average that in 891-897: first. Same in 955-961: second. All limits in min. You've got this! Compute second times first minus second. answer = -0.057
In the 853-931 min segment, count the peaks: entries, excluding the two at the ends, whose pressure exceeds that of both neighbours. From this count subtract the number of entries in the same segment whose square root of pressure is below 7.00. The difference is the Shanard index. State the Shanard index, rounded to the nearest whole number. -21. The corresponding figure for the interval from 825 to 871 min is -20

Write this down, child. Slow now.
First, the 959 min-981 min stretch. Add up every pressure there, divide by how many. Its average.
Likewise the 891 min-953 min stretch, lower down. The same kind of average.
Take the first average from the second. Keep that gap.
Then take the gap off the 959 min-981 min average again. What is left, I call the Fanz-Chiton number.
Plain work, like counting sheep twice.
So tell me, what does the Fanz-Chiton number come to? 52.6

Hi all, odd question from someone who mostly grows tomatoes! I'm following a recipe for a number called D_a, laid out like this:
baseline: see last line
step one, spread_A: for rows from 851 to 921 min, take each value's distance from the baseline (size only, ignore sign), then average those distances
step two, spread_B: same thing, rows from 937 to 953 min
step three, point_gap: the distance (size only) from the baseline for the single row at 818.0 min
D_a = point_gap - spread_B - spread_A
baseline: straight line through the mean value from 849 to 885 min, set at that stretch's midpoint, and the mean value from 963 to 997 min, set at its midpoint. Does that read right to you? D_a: -6.1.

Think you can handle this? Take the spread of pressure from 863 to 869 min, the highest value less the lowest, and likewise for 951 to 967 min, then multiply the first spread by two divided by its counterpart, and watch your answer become 1.0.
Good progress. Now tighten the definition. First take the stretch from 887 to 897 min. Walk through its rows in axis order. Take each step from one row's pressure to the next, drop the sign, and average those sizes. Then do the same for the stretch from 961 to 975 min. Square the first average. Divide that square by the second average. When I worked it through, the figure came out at 2.3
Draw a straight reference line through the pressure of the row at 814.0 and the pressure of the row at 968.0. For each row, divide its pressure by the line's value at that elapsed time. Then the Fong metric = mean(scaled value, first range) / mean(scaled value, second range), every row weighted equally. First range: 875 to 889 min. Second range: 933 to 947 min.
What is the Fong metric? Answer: 0.97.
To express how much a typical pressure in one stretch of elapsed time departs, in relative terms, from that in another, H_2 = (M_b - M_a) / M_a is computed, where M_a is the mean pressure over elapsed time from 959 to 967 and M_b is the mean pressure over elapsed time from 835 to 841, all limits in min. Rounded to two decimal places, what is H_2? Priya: -0.19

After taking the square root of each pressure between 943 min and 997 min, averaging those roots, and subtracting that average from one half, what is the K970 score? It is -6.43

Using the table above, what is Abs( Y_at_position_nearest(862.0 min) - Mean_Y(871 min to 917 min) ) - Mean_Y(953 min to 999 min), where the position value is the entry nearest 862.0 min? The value -48.9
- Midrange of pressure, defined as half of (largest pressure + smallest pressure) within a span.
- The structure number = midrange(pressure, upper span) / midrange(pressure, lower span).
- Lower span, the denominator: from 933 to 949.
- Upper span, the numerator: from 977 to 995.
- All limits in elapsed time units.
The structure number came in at 1.20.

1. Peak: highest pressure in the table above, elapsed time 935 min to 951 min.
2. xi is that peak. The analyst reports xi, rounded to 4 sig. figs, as 50.34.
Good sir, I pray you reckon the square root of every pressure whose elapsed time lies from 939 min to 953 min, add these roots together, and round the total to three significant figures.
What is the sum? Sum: 44.8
